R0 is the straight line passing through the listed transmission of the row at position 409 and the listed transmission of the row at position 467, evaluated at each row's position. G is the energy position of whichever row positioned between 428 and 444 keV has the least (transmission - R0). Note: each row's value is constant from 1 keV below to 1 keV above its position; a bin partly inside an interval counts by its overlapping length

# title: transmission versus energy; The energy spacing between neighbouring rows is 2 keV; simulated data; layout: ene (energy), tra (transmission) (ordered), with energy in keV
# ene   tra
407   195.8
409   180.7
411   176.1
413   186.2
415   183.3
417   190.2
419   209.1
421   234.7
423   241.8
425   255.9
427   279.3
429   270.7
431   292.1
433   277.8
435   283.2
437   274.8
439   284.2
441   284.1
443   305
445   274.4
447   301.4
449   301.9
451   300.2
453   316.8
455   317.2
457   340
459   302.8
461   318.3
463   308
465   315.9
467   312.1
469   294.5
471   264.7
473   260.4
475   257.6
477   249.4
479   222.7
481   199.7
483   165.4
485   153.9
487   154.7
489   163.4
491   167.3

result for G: 437 keV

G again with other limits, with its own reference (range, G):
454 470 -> 469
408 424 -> 415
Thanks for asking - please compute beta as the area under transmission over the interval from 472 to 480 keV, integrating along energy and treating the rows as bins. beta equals 1980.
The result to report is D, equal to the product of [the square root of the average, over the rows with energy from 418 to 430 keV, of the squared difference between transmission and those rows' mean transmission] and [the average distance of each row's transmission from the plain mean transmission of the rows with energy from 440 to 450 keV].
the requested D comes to 264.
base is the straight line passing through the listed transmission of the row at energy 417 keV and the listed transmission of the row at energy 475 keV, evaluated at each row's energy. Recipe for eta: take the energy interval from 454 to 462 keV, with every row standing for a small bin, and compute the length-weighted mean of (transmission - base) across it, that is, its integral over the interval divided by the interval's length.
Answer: 82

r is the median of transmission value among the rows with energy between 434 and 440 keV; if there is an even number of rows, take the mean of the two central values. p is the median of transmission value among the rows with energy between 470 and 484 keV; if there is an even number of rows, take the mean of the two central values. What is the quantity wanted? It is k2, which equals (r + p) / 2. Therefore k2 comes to 266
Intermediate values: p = 249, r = 283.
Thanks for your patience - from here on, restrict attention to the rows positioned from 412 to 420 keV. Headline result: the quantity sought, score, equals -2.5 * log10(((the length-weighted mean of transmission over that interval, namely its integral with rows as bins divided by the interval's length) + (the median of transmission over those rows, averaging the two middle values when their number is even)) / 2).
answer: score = -5.70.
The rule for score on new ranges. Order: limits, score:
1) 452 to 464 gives -6.25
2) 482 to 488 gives -5.49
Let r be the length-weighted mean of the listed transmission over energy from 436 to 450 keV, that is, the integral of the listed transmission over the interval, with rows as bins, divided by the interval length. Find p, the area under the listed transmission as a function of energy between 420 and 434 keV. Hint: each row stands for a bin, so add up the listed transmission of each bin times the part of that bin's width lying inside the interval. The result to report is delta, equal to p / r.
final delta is 12.8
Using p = 3705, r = 289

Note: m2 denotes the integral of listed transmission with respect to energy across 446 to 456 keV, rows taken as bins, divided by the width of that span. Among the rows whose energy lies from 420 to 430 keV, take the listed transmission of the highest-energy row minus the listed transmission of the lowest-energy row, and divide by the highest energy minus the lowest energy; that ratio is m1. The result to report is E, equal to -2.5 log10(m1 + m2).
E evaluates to -6.2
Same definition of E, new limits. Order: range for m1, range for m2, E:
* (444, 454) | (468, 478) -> -6.1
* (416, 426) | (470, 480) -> -6.0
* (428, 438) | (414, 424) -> -5.8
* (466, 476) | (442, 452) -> -6.2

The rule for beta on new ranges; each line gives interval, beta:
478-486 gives 1483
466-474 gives 2263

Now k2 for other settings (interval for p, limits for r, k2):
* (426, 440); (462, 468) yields 296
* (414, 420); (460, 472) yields 250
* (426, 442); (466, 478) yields 272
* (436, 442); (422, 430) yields 274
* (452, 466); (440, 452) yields 309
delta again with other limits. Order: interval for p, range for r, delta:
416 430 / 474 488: 16.8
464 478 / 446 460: 12.6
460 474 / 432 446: 14.6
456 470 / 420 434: 16.6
